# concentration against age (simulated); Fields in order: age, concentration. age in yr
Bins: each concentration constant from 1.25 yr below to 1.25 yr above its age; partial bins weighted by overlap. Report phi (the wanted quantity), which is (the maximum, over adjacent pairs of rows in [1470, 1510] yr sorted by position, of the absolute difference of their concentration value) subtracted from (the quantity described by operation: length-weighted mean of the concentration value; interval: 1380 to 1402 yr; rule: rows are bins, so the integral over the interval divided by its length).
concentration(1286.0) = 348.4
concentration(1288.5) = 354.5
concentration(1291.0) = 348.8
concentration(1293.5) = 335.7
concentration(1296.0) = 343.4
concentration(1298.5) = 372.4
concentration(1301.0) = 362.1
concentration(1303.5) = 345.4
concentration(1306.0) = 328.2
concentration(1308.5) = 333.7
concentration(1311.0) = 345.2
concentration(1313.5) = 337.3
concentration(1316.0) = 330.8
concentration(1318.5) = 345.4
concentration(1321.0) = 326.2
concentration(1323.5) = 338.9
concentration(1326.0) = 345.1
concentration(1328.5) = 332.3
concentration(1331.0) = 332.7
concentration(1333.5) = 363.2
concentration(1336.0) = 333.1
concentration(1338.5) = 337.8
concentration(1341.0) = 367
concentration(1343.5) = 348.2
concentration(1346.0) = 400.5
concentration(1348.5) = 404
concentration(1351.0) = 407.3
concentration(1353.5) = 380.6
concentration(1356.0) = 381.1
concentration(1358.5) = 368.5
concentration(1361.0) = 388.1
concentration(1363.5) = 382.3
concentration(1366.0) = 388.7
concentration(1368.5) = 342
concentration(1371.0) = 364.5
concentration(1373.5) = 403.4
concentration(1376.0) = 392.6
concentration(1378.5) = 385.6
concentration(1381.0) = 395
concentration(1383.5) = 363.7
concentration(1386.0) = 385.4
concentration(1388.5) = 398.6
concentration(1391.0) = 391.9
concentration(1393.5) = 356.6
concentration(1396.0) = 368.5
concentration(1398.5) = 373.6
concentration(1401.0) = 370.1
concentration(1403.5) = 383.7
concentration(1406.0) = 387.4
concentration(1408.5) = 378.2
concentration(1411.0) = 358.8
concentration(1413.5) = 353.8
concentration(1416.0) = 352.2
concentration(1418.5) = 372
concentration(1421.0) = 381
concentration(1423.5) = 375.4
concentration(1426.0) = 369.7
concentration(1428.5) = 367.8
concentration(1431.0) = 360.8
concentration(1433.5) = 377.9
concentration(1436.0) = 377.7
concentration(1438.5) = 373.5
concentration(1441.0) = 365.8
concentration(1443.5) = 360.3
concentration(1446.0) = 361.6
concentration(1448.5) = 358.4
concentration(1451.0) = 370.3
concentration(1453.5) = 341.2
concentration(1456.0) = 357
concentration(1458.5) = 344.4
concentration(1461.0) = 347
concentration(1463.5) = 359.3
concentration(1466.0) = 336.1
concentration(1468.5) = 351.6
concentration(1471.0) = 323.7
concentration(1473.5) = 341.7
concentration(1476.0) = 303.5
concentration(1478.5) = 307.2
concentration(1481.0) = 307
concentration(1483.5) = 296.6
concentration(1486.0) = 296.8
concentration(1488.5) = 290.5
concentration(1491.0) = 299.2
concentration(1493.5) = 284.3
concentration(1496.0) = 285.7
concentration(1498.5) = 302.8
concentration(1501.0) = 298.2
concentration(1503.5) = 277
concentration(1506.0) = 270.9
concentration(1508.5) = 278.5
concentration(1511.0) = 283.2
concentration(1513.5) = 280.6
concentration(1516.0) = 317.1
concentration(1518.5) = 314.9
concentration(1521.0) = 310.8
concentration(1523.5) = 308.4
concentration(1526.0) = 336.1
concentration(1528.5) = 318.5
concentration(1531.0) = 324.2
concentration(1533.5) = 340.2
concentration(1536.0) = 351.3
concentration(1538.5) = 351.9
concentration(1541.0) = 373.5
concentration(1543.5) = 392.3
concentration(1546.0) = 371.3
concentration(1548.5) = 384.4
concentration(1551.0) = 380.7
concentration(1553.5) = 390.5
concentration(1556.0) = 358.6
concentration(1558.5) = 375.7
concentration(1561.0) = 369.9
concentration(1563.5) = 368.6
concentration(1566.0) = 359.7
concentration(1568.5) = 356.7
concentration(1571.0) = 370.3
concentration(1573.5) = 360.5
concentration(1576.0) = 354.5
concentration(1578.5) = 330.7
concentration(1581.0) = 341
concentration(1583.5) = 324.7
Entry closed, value 340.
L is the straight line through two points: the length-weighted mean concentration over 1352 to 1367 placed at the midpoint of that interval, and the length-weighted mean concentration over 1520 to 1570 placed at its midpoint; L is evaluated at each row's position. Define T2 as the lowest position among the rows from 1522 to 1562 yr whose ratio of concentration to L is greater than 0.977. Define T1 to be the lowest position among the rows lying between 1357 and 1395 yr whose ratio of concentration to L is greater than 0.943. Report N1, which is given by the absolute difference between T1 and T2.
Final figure 177.5 yr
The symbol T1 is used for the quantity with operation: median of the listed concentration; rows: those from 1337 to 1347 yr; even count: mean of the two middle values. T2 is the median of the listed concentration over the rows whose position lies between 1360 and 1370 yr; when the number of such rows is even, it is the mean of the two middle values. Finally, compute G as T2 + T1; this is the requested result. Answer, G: 743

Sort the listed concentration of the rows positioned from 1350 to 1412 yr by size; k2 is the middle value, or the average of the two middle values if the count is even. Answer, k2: 382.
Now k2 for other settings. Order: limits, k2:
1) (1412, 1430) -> 370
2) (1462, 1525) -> 303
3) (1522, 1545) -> 340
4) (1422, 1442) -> 372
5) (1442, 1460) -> 358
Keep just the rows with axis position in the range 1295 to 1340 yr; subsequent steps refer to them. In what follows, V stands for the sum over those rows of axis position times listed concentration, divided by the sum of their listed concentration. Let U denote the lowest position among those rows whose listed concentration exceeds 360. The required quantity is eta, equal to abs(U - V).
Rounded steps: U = 1298.5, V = 1317.1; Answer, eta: 18.6 yr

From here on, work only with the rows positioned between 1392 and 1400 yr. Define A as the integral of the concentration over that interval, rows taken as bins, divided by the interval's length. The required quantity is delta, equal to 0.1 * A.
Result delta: 37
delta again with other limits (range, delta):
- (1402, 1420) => 37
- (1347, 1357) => 39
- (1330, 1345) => 35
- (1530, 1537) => 34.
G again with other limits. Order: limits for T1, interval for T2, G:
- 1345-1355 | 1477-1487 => 704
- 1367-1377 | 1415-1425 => 752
